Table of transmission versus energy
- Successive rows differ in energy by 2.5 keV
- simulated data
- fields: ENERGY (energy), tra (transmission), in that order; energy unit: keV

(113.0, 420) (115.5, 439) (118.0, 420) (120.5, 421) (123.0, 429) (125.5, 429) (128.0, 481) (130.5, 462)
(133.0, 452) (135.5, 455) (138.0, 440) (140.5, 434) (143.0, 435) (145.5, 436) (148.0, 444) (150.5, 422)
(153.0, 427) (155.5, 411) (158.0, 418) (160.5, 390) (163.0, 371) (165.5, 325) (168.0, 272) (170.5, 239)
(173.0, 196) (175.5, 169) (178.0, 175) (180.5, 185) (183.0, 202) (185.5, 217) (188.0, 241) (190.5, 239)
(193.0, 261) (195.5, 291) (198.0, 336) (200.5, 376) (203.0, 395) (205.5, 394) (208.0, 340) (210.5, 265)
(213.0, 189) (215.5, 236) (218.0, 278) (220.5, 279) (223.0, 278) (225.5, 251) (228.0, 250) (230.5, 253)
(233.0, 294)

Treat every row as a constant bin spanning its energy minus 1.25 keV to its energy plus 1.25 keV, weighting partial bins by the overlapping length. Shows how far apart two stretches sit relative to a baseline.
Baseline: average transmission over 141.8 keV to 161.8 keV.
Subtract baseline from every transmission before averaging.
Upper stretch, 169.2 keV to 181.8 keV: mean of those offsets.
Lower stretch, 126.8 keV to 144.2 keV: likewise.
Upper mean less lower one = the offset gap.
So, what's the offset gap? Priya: -258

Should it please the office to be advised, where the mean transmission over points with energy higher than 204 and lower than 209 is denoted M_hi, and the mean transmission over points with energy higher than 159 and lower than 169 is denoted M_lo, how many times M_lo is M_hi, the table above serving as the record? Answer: 1.08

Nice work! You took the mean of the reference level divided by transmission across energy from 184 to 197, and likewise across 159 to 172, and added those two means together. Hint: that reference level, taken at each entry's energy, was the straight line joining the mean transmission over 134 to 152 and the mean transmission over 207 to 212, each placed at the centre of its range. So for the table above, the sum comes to 2.6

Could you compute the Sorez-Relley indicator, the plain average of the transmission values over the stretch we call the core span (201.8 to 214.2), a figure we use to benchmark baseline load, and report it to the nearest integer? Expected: 317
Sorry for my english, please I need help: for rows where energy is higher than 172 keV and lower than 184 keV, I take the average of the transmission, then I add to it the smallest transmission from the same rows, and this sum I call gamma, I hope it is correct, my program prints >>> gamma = 354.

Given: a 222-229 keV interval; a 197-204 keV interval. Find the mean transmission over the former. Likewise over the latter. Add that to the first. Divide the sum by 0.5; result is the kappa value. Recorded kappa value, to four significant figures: 1257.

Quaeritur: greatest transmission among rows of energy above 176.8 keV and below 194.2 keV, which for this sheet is 261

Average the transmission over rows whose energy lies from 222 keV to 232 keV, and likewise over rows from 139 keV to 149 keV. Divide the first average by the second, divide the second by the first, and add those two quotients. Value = 2.3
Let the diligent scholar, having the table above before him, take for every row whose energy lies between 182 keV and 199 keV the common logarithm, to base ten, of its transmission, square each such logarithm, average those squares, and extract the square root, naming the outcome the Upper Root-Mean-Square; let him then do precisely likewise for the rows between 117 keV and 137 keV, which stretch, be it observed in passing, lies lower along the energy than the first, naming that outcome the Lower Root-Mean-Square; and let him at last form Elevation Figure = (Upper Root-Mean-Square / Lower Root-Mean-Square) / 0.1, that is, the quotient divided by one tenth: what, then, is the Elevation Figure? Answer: 9.08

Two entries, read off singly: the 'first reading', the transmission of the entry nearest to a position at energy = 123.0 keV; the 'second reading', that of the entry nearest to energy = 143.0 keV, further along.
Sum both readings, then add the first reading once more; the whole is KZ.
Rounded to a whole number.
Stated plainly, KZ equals 1293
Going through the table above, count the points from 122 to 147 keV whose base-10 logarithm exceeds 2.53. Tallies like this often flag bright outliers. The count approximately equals 10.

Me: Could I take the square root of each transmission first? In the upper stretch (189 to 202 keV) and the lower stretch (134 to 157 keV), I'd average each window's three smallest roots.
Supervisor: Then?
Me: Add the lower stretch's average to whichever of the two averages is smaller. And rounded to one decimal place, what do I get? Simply 36.7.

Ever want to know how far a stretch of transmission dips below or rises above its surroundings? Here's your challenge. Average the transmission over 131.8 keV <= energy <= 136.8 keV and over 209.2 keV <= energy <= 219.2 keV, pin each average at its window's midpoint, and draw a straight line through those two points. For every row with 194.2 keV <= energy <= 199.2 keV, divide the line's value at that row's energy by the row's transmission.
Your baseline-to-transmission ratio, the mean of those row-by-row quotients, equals 0.93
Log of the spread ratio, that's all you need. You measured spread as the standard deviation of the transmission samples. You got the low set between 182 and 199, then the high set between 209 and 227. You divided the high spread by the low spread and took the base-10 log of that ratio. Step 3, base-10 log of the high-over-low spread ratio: -0.15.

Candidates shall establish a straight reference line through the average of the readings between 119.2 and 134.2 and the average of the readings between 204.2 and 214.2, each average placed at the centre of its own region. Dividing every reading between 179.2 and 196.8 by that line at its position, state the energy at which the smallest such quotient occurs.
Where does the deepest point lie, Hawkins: 180.5 keV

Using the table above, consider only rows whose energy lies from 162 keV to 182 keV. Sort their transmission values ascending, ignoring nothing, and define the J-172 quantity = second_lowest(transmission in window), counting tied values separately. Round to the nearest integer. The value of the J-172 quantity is 175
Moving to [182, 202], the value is 217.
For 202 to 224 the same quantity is 236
